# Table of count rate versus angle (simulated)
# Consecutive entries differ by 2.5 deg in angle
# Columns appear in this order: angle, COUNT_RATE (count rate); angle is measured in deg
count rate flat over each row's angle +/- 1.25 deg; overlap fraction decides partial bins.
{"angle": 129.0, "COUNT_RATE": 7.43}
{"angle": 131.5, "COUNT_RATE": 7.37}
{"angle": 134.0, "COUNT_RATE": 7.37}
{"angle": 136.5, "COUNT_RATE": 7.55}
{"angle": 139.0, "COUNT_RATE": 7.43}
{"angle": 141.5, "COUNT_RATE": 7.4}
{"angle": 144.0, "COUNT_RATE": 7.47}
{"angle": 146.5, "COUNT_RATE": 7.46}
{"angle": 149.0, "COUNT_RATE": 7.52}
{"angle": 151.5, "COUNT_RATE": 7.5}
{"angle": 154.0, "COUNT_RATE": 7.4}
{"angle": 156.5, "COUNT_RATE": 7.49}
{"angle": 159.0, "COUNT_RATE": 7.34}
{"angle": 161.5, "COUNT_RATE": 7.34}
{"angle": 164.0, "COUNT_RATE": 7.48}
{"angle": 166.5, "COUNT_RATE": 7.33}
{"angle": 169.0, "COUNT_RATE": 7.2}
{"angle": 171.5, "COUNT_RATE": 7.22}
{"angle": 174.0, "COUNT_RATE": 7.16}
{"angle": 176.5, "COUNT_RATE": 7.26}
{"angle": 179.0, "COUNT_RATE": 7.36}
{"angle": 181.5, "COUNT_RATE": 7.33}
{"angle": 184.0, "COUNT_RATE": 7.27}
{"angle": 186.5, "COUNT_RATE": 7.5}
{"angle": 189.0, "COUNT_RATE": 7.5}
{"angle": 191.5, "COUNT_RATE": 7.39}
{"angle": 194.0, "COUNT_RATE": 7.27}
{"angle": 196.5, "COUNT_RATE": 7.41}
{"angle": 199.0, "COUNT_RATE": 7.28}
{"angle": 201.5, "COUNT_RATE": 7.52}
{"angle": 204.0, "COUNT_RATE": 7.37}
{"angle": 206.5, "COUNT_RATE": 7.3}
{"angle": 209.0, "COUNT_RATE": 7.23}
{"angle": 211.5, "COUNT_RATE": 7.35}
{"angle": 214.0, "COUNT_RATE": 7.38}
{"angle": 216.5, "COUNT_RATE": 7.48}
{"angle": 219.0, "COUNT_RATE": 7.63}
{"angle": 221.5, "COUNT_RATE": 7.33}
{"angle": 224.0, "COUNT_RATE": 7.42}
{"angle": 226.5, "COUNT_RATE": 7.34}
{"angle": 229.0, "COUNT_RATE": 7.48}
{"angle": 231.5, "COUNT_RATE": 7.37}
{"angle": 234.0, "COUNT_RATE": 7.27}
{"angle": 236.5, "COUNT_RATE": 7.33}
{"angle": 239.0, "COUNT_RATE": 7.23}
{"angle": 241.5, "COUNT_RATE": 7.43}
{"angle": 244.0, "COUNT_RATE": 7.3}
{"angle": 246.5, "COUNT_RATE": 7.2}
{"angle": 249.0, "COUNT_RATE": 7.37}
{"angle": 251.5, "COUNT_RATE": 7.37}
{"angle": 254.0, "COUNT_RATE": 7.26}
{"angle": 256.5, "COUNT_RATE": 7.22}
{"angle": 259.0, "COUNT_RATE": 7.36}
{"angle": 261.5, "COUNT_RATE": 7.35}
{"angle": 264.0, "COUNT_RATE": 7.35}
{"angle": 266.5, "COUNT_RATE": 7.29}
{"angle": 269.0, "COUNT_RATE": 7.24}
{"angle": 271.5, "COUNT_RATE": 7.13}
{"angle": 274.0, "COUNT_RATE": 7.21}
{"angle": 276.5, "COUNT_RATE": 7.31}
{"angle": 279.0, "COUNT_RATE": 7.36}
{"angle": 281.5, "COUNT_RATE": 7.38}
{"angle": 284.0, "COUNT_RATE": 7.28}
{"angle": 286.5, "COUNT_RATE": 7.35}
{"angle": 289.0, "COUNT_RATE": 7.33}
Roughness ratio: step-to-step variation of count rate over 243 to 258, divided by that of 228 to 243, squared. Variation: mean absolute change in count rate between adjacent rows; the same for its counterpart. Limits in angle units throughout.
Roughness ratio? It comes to 0.5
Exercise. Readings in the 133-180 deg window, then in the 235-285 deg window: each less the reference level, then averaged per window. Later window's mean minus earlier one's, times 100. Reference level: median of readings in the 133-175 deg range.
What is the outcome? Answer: -8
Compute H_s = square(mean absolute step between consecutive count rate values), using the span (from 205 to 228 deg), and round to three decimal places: 0.014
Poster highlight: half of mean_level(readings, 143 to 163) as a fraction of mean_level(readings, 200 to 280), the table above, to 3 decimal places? 0.507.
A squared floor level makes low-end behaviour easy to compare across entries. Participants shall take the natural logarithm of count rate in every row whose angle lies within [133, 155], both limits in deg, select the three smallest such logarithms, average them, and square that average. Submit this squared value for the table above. 4.00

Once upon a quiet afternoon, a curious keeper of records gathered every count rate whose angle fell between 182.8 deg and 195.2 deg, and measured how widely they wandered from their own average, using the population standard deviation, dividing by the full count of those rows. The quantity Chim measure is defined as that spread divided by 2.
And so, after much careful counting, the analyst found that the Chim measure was 0.0514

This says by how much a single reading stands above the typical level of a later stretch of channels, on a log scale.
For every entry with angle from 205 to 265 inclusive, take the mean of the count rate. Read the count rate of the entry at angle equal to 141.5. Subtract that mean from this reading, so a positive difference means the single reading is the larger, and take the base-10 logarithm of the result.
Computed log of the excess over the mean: -1.3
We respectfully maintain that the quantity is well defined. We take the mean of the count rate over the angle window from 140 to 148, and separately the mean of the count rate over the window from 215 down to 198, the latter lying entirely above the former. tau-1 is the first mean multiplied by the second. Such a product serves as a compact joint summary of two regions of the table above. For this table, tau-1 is 54.7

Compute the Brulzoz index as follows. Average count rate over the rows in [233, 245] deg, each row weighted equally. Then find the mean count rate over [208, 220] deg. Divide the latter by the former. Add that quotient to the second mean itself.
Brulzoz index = 8.43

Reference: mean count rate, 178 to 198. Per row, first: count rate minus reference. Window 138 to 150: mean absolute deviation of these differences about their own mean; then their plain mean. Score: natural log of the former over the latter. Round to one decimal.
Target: -0.9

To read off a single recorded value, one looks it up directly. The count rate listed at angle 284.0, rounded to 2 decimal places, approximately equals 7.28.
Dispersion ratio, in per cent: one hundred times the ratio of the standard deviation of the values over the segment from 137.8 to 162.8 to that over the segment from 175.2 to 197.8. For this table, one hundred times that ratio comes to 69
